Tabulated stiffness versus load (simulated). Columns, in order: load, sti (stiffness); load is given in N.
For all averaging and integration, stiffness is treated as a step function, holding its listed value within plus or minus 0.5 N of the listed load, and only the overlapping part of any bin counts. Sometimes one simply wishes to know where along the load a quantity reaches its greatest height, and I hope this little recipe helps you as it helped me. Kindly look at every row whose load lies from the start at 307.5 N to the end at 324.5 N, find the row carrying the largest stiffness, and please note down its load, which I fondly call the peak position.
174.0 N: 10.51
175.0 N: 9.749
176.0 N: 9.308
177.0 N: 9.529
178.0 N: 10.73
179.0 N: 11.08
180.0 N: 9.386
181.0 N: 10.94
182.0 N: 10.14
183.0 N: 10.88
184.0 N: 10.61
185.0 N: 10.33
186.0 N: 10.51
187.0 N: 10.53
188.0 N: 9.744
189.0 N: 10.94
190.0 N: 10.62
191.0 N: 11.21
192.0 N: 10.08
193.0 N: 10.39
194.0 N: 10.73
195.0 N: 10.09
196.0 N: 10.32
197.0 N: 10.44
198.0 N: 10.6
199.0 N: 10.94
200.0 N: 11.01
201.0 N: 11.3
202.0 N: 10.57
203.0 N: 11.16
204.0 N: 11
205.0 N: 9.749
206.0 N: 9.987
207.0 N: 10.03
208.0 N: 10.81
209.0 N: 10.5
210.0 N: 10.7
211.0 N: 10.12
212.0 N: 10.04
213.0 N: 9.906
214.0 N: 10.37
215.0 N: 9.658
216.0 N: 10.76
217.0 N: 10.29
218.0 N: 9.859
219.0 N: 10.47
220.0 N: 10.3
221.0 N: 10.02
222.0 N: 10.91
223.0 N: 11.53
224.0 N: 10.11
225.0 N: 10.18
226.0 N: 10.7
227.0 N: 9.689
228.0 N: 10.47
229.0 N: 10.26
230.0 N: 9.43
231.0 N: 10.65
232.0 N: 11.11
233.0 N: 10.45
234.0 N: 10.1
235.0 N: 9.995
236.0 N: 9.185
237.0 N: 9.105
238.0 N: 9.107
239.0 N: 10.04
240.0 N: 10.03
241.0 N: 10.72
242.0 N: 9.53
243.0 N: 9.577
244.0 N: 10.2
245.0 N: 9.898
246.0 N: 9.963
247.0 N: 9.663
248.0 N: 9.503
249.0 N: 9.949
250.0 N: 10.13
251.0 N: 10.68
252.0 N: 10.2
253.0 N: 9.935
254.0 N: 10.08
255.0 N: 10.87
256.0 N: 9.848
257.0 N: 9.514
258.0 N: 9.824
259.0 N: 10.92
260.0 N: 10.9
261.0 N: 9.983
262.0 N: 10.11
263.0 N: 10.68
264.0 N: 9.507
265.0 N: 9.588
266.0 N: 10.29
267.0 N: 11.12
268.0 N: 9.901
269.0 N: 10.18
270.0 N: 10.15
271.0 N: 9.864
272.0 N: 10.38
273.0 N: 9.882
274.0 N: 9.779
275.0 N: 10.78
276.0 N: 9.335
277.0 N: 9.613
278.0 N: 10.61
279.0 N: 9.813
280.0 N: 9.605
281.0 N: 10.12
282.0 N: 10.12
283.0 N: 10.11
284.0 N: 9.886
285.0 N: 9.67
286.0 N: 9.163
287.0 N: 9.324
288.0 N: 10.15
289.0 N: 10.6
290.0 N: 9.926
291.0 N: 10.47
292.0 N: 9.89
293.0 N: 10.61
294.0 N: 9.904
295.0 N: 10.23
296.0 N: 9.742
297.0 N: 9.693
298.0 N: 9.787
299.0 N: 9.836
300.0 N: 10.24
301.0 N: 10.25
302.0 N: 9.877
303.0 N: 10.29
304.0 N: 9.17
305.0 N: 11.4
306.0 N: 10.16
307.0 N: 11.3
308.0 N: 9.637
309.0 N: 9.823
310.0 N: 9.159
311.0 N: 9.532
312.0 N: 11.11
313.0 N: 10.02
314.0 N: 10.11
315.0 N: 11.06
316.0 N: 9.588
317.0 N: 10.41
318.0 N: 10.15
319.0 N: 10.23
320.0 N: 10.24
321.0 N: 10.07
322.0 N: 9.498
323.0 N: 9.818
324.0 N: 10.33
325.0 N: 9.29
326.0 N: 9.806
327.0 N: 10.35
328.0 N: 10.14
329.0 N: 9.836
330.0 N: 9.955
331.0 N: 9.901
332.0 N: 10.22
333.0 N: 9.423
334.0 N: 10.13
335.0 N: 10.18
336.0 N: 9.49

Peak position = 312.0 N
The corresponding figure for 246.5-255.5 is 255.0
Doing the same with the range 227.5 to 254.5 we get 232.0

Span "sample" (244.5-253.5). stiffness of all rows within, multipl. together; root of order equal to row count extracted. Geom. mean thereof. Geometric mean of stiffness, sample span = 10.0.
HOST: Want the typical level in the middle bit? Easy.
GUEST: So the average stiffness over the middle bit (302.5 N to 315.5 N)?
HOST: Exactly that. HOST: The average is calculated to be 10.2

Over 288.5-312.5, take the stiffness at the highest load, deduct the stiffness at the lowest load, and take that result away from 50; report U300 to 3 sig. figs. 49.5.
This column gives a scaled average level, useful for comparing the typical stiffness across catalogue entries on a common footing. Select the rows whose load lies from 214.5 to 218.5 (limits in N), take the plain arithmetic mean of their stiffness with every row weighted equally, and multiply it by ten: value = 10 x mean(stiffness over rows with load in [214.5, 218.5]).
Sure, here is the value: 101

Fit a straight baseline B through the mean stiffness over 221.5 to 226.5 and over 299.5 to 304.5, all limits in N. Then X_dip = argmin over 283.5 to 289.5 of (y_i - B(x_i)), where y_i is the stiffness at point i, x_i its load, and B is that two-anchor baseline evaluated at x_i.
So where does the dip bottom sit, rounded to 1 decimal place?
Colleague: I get 286.0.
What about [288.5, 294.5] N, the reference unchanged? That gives 292.0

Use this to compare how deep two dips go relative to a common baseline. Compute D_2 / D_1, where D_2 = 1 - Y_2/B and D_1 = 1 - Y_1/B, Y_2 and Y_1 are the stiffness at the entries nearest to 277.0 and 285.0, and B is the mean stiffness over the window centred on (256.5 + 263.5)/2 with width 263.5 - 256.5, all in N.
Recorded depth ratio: 1.1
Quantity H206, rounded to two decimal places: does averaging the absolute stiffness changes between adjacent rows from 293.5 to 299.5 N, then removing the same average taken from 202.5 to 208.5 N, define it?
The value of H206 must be -0.29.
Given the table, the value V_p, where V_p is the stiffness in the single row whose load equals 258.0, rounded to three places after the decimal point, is 9.824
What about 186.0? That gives 10.510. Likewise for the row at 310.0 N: 9.159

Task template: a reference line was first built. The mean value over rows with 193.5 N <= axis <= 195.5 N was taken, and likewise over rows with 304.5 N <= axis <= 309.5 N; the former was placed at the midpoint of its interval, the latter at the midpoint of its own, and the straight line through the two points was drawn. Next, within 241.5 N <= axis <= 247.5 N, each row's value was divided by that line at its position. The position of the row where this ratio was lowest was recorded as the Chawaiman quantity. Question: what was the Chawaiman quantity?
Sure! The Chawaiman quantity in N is 242.0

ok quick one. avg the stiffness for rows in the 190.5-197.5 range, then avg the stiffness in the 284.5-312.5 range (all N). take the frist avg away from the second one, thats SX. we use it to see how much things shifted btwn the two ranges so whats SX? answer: -0.43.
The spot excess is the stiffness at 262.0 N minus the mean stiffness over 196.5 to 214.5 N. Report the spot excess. -0.40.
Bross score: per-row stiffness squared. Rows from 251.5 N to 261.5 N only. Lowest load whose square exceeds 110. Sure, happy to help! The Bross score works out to 255.0 N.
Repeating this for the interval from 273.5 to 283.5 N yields 275.0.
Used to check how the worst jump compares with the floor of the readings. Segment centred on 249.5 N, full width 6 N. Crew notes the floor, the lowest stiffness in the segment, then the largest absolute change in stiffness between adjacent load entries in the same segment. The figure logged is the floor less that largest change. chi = 8.95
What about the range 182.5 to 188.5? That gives 8.96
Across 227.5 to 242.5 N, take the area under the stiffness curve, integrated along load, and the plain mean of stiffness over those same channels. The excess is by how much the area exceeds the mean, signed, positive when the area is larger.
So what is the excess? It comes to 140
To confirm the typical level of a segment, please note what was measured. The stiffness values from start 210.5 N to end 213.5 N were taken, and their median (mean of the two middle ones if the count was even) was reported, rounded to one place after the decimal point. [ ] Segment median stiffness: 10.0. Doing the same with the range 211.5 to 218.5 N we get 10.0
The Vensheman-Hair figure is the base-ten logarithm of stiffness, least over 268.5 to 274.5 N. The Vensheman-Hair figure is 0.990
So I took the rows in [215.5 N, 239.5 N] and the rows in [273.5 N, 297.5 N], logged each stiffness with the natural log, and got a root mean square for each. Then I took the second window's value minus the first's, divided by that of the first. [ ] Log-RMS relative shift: -0.010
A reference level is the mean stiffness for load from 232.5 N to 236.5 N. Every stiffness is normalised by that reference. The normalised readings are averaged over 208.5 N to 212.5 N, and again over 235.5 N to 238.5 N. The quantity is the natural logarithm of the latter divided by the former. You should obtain -0.12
